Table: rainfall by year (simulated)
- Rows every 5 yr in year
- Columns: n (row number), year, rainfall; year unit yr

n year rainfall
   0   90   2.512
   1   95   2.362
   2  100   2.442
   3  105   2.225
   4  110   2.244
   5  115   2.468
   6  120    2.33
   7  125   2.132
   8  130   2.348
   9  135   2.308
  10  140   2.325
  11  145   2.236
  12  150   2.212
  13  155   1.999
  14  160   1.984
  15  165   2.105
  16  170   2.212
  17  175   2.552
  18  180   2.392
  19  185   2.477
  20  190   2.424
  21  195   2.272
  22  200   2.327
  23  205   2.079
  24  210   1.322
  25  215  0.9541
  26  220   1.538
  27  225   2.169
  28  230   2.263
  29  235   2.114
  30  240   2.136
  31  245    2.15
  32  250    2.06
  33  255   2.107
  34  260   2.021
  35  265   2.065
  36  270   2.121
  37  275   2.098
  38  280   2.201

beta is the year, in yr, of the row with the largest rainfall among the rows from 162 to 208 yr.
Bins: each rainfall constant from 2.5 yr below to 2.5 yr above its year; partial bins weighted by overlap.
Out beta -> 175 yr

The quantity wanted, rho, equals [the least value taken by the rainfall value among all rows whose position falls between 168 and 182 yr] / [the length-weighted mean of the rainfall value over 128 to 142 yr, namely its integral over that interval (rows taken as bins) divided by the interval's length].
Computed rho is 0.95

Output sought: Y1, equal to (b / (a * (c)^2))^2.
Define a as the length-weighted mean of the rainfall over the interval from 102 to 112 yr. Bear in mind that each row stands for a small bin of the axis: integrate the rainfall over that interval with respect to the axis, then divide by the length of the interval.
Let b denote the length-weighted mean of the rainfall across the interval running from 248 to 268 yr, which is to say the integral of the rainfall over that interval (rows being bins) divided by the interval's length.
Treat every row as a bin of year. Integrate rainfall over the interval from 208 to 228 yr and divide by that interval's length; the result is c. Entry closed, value 0.16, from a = 2.24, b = 2.06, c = 1.52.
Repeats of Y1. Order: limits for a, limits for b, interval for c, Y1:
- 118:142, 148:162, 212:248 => 0.06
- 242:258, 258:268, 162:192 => 0.03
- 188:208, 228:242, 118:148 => 0.03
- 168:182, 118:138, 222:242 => 0.04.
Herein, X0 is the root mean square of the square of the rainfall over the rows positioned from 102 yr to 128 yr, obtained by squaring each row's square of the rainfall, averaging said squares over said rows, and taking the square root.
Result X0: 5.2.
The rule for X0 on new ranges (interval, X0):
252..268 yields 4.3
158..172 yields 4.4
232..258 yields 4.5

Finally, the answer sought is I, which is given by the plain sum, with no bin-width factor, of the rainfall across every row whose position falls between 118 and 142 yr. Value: 11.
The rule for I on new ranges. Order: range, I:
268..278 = 4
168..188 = 10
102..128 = 11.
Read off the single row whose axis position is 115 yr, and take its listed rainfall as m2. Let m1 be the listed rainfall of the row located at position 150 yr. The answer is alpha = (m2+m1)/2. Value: 2.34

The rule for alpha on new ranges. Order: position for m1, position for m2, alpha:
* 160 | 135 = 2.15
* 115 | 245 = 2.31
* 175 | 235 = 2.33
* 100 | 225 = 2.31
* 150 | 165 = 2.16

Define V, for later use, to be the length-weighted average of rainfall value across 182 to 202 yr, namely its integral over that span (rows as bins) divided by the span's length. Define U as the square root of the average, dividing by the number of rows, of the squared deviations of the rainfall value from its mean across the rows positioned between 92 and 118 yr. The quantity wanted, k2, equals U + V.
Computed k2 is 2.48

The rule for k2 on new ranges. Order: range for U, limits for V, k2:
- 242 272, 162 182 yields 2.35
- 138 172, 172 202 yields 2.52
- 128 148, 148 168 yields 2.12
